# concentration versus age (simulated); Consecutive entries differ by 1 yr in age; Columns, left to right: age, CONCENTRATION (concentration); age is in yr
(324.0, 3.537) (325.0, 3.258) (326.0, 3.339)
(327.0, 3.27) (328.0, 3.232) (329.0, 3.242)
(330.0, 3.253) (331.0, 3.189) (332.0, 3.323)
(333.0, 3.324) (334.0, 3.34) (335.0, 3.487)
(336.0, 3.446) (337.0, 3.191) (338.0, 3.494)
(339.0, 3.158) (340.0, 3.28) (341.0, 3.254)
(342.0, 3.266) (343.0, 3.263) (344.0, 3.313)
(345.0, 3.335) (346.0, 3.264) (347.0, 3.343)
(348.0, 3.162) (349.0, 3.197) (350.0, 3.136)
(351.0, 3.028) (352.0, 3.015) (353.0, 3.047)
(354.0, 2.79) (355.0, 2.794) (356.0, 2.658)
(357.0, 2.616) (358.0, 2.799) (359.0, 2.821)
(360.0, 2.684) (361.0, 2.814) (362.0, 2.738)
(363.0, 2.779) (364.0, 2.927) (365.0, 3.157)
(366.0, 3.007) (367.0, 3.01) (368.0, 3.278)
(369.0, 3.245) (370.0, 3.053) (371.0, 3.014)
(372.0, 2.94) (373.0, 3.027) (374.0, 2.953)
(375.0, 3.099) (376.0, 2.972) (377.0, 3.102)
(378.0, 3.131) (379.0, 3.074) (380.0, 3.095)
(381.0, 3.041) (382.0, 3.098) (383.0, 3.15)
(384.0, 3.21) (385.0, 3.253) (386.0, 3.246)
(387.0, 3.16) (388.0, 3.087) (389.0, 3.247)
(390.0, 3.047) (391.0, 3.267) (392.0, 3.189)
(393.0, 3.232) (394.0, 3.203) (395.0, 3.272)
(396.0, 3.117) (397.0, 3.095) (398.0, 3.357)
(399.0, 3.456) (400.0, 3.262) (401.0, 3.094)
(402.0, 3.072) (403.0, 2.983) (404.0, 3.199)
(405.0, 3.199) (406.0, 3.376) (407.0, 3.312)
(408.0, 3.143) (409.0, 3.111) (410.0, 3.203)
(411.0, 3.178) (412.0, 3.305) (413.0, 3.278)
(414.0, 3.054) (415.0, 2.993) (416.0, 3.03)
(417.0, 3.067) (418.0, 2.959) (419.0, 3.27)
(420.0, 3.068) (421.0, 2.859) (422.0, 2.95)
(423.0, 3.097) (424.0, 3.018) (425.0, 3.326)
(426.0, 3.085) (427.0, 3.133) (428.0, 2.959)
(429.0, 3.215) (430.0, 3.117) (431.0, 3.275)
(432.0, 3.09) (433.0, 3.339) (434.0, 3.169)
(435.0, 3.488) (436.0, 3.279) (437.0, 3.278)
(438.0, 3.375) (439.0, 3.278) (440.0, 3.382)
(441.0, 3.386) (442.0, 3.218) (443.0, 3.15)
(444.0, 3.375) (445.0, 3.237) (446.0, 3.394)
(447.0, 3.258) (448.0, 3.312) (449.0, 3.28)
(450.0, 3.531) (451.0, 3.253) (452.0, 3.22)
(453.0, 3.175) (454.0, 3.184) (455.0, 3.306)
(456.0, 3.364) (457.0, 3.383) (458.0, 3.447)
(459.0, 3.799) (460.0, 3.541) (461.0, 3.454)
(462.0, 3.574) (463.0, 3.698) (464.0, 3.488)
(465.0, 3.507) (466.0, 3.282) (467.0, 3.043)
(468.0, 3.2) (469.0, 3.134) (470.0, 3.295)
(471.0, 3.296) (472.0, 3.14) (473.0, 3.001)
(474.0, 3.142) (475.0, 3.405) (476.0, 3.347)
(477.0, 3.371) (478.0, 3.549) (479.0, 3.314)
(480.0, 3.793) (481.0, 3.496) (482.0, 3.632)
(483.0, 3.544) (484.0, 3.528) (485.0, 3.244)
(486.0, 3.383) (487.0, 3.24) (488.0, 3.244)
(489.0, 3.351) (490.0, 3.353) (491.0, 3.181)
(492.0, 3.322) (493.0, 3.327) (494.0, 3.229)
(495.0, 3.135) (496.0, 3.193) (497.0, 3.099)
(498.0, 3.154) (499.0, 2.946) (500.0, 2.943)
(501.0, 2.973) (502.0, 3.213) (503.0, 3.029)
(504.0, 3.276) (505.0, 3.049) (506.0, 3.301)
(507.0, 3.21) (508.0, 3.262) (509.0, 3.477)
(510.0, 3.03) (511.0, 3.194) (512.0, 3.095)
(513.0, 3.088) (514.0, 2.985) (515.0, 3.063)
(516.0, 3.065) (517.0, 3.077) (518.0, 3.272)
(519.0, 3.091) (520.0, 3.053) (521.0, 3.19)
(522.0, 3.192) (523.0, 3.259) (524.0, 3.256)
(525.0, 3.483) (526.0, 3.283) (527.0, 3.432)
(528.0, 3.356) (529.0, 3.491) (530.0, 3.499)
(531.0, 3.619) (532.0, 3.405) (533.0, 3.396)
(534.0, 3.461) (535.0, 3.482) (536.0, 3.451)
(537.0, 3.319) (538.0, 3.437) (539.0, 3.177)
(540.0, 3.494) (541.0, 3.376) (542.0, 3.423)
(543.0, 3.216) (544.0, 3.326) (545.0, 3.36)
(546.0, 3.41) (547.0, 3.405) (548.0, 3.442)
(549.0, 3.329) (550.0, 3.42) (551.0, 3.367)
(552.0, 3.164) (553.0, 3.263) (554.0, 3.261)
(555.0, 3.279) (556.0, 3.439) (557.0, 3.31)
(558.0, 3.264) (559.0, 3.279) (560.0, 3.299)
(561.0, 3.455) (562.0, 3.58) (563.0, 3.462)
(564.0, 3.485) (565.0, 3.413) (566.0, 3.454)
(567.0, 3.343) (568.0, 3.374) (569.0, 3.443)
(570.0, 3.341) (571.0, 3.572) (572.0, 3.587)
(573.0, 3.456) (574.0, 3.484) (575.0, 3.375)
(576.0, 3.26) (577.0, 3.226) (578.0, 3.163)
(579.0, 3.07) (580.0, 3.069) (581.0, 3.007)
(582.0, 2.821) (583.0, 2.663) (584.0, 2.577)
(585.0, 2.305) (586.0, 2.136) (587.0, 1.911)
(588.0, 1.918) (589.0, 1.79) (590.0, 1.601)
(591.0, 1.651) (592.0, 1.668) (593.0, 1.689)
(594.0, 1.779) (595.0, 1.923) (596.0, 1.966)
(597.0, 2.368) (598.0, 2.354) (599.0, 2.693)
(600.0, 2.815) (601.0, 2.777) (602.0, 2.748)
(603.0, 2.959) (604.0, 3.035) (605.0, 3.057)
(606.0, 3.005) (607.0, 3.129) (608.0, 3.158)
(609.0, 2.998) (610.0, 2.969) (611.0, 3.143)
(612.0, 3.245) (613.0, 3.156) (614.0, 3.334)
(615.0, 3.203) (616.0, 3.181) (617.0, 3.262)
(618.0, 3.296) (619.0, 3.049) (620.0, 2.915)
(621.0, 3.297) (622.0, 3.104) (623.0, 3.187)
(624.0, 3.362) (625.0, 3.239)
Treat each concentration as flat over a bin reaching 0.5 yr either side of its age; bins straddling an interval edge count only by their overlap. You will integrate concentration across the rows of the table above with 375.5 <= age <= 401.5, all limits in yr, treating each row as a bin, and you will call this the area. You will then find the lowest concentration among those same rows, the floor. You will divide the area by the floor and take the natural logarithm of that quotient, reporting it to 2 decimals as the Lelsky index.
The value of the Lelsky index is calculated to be 3.32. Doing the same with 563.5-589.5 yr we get 3.78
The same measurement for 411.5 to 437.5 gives 3.35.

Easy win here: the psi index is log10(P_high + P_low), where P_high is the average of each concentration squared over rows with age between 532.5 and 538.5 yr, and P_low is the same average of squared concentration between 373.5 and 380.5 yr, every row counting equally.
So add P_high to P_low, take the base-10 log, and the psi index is 1.32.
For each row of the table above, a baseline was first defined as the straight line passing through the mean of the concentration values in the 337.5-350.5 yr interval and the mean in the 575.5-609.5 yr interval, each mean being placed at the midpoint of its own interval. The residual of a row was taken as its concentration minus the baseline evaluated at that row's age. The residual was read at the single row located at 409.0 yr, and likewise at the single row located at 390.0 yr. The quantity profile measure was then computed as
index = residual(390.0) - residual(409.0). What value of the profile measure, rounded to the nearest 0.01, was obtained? -0.12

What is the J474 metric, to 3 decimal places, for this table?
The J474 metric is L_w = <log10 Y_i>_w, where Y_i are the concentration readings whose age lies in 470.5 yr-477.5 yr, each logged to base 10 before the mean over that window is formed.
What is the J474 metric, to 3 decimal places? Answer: 0.511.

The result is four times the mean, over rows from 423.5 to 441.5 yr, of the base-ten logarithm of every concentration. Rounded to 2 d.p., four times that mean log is 2.04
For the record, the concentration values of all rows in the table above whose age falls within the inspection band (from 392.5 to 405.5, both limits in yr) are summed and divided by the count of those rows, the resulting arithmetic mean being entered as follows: 3.20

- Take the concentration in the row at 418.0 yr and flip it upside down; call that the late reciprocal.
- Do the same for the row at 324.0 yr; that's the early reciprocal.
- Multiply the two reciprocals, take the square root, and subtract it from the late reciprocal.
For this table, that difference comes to 0.029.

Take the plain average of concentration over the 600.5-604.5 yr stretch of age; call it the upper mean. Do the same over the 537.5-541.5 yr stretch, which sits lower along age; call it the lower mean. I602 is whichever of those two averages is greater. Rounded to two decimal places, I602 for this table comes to 3.37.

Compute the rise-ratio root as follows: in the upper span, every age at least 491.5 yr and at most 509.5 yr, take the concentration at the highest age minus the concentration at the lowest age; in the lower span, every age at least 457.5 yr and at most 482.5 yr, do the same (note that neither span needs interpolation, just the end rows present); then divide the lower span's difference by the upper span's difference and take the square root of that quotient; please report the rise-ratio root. 1.1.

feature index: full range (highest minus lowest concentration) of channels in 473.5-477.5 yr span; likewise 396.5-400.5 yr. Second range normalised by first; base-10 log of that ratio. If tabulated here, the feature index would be 0.14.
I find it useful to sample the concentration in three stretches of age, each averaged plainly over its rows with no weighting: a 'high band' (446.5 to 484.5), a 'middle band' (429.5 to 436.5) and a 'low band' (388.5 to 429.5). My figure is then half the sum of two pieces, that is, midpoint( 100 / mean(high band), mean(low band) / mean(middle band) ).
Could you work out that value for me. 15.3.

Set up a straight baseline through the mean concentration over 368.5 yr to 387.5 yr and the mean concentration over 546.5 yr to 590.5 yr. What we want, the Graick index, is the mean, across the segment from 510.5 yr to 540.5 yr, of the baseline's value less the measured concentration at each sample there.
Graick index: -0.18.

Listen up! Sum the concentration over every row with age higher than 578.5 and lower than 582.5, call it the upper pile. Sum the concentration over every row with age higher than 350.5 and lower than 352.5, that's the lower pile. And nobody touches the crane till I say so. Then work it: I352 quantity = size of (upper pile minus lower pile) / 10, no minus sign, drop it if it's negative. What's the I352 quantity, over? 0.59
